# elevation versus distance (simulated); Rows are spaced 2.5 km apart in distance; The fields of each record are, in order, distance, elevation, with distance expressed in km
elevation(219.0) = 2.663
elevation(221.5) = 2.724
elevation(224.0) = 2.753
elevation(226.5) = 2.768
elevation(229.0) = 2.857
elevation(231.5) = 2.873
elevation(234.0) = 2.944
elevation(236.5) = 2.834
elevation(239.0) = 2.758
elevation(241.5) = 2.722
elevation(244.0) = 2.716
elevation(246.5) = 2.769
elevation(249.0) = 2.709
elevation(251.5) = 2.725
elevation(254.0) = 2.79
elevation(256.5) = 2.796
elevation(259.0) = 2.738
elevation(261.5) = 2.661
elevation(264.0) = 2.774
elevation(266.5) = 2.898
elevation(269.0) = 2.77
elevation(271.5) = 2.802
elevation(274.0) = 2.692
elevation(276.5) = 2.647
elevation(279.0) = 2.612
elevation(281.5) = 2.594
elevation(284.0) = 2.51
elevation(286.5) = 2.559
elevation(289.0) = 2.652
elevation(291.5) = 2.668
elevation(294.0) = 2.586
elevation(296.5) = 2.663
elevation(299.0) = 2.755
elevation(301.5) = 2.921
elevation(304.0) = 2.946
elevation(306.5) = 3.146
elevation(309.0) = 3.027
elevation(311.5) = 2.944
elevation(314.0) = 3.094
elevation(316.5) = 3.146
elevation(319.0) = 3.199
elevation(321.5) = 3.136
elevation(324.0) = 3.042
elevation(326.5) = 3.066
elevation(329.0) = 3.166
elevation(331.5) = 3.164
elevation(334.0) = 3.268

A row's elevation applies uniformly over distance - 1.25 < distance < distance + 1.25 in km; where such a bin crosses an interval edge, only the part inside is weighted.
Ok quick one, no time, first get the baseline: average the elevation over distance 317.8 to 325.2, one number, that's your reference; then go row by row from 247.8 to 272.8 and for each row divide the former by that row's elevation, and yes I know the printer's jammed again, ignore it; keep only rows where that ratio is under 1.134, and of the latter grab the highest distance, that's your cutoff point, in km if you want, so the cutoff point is 271.5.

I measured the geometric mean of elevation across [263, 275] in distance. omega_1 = 2.79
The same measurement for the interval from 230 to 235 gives 2.91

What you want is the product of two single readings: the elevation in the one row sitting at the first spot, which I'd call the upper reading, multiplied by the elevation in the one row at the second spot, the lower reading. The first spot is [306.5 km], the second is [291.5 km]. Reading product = 8.39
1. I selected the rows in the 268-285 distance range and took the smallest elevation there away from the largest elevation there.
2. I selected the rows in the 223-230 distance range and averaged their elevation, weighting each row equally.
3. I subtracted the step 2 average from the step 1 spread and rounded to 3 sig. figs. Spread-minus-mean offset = -2.50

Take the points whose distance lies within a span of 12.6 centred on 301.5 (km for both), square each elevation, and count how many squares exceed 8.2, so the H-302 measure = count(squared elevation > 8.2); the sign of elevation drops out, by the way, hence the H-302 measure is 3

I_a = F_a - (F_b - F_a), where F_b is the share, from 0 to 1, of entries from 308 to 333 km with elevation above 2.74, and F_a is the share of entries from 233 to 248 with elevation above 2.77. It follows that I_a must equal -0.33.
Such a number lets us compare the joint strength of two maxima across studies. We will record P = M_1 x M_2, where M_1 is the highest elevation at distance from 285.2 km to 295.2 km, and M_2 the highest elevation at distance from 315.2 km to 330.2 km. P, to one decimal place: 8.5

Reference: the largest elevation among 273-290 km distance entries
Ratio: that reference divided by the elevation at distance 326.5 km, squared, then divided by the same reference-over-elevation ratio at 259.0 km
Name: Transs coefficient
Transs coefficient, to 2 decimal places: 0.78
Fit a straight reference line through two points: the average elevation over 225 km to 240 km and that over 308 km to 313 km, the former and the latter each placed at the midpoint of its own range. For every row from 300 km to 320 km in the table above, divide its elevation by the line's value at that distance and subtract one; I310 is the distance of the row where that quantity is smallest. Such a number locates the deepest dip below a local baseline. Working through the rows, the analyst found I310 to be 301.5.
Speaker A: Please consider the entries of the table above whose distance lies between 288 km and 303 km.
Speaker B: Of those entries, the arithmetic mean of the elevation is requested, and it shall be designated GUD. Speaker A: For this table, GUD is 2.71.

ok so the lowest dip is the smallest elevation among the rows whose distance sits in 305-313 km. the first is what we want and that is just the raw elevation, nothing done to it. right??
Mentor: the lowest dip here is 2.944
